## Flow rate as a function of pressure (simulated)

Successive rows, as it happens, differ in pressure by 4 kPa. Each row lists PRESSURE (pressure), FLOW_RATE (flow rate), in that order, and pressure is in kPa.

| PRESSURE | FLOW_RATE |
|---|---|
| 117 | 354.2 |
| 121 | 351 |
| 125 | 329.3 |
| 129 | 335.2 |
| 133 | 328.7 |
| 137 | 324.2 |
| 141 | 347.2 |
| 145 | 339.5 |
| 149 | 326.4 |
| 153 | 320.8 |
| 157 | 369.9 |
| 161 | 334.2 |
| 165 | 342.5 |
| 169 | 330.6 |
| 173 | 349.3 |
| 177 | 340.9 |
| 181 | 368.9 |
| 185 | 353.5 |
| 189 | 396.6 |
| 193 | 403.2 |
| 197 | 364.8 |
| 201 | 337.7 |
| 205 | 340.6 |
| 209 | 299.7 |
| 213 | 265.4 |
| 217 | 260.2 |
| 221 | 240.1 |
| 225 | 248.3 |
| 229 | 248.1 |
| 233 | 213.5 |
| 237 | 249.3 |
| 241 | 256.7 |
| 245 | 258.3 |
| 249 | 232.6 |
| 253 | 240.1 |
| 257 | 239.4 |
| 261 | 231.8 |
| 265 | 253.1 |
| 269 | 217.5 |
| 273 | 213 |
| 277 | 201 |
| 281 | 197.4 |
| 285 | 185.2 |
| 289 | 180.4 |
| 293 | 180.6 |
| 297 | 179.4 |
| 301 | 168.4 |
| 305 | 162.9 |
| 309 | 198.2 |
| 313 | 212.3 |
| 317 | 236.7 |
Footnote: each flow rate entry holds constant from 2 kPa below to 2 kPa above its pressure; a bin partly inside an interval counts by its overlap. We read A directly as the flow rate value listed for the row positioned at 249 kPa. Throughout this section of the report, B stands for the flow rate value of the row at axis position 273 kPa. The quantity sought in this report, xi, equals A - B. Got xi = 20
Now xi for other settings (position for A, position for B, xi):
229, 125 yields -81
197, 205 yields 24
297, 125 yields -150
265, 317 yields 16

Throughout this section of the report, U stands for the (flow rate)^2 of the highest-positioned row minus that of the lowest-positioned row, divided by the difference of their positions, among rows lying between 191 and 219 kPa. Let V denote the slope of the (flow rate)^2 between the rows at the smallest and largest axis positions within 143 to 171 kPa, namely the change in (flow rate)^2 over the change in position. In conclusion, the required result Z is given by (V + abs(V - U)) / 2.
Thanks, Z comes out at 1728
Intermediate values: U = -3953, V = -248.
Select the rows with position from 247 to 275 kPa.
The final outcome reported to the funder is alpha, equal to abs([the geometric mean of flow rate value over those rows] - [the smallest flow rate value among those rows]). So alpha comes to 19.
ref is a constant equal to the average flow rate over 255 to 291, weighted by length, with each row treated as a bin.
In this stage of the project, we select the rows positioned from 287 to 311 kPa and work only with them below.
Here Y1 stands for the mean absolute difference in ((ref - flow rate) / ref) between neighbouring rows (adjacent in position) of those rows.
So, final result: 0.050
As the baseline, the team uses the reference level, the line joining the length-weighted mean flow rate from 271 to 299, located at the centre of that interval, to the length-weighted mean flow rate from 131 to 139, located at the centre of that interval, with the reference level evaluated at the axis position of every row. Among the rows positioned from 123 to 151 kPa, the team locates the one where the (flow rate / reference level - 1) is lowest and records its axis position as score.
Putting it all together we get 125 kPa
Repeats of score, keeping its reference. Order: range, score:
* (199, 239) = 233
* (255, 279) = 277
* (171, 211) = 209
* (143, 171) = 153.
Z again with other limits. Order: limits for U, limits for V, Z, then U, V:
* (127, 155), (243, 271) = -197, -394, -809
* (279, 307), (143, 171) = 10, -518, -248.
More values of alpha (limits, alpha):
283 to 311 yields 16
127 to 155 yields 11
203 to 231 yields 30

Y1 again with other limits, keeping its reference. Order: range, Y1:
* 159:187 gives 0.071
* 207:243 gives 0.085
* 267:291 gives 0.035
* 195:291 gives 0.072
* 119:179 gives 0.074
